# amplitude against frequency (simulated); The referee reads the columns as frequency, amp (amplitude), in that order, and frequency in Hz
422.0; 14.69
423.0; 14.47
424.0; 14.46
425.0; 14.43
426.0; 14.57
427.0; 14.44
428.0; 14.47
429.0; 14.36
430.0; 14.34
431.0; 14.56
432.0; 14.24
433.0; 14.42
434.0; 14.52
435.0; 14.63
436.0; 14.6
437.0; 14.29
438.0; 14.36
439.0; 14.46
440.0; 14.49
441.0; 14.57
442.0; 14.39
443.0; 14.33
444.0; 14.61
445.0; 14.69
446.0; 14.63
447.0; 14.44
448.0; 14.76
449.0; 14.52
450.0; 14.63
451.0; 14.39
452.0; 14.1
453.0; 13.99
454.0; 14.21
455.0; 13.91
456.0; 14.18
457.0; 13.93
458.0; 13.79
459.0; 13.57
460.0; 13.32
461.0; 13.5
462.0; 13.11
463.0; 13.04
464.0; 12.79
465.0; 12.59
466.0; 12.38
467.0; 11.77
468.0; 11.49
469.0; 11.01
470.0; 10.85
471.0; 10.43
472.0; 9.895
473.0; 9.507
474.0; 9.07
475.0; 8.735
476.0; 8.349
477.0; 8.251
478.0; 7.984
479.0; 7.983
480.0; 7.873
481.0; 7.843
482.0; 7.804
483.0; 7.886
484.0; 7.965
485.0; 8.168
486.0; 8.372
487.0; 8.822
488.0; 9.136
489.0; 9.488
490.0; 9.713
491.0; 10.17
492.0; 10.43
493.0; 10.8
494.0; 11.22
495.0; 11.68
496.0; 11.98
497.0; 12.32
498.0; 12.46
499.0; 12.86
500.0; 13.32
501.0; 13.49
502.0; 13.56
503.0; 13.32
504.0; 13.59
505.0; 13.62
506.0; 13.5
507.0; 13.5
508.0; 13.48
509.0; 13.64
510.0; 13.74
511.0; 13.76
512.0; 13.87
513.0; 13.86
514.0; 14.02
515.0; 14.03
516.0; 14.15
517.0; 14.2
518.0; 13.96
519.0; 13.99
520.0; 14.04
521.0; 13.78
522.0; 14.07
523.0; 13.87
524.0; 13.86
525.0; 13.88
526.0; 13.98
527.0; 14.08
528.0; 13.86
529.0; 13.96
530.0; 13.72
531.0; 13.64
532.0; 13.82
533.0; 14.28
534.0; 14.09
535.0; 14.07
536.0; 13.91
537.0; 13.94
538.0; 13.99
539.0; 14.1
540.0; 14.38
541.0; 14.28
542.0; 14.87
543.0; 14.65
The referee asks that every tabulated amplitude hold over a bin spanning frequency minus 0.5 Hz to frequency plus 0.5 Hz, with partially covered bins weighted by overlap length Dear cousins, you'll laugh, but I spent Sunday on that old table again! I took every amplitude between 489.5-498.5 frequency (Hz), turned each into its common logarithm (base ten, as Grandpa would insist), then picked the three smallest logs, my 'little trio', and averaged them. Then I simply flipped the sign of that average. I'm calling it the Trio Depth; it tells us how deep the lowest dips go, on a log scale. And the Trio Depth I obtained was -1.00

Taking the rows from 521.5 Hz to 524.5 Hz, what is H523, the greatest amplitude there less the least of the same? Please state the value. 0.21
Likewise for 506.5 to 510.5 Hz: 0.26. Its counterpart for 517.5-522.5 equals 0.29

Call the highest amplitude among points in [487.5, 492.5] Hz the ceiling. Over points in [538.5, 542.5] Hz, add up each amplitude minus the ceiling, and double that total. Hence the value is 32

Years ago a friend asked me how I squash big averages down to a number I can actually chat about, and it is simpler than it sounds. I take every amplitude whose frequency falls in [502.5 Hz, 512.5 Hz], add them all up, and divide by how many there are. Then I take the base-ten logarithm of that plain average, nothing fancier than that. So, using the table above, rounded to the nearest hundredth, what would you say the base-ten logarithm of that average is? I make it 1.13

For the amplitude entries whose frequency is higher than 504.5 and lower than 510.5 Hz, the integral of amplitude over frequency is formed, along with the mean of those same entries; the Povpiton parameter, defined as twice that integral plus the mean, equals 177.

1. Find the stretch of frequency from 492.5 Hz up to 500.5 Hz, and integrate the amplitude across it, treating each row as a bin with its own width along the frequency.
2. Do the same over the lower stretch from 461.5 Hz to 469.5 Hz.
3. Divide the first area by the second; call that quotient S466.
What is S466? 0.98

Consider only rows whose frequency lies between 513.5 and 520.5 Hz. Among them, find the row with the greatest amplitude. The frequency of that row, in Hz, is 517.0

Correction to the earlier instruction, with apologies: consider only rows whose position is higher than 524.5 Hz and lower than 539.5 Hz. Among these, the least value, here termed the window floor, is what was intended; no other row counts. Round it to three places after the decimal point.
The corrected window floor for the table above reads 13.640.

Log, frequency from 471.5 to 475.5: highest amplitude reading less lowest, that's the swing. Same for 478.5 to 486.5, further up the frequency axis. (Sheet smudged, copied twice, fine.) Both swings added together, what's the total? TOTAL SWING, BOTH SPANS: 1.7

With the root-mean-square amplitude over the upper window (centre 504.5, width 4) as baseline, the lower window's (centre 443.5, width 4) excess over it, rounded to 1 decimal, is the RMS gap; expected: 1.0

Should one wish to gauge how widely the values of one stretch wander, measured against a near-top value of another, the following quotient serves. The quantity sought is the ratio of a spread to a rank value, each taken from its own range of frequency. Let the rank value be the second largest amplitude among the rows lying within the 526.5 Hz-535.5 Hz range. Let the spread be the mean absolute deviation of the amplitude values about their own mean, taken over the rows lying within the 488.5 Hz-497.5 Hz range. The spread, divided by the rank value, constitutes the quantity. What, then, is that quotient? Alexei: 0.059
